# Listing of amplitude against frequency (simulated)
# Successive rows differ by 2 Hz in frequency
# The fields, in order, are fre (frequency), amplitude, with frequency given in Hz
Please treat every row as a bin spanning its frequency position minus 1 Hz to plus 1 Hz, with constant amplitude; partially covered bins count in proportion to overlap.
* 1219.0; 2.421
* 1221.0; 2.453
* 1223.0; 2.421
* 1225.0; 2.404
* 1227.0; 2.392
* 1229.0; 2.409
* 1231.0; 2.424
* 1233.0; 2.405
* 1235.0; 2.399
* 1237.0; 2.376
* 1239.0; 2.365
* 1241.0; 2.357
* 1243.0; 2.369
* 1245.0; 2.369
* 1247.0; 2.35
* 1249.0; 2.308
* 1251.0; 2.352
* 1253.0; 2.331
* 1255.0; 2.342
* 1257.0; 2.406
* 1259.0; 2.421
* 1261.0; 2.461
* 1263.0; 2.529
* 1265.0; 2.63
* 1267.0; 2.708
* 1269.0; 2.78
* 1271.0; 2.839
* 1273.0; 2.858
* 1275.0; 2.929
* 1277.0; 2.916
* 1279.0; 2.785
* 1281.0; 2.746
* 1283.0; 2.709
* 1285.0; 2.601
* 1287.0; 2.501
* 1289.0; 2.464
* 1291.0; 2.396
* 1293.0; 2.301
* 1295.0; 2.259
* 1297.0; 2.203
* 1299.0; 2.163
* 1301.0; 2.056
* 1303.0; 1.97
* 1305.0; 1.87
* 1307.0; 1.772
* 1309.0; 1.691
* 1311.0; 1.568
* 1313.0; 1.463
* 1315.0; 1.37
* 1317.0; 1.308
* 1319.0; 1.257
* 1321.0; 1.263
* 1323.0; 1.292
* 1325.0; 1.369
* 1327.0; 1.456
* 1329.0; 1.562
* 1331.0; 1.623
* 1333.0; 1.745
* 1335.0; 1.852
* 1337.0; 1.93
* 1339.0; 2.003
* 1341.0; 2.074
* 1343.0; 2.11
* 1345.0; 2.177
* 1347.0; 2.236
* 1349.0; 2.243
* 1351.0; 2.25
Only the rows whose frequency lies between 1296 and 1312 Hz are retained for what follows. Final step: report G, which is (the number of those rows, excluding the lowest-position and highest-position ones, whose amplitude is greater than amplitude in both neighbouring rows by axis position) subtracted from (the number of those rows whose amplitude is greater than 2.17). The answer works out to 1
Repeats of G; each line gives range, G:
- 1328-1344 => 0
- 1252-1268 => 8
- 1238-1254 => 7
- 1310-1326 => 0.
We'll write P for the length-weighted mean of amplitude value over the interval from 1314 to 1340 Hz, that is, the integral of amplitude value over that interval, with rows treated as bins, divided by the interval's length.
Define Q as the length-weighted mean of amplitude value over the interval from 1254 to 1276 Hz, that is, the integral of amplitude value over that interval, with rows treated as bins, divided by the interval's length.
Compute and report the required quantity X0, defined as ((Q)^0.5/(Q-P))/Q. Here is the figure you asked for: 1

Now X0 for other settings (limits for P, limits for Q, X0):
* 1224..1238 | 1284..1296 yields 34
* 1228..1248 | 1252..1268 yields 7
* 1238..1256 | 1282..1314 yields -3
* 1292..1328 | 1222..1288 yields 1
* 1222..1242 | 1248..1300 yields 4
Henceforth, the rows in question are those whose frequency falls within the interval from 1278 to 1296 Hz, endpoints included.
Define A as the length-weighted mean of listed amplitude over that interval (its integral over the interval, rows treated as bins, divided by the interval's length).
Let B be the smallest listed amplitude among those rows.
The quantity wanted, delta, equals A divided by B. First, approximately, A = 2.53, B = 2.259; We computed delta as 1.12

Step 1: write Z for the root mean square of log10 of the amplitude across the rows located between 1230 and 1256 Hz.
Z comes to 0.374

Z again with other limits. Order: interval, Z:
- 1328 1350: 0.294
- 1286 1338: 0.262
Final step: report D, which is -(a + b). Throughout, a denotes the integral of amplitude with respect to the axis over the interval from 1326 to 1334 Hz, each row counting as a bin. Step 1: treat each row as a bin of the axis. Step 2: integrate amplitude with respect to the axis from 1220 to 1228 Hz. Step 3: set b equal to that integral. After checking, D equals -32.1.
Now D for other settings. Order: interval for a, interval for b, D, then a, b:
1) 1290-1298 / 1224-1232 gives -37.6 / 18.3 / 19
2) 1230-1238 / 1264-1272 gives -41.1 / 19.2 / 22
